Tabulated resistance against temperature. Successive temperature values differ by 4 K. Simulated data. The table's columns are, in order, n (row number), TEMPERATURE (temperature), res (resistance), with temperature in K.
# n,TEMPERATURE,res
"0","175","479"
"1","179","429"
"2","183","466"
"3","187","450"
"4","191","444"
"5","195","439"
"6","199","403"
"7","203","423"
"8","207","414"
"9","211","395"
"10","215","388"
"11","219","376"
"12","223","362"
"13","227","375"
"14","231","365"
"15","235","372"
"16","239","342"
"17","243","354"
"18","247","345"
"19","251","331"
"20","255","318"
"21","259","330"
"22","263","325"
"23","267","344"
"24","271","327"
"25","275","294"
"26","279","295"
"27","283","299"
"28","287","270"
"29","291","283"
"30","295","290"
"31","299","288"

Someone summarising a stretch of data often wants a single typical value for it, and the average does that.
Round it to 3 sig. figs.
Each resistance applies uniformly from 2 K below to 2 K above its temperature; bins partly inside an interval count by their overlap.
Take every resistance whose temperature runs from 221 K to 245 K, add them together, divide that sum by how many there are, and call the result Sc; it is 362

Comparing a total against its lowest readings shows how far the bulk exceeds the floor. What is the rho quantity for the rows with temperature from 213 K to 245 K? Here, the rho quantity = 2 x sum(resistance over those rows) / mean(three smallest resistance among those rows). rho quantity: 16.6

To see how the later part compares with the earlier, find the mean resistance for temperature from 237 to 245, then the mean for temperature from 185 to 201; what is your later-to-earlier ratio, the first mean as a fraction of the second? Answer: 0.80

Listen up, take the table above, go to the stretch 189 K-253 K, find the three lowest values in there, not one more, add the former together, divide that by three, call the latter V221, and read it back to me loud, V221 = 339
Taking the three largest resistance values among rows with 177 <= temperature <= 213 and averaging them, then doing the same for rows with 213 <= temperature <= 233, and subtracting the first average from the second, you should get -74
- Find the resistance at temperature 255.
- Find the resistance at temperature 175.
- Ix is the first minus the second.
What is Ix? -161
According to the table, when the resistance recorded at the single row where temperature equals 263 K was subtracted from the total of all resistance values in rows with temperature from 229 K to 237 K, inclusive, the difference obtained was 412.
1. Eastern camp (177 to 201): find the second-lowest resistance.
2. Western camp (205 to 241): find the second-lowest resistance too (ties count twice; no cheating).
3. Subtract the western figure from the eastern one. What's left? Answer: 67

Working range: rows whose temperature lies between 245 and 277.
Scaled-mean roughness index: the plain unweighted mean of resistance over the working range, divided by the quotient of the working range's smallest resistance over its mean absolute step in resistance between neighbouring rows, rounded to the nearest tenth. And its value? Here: 17.9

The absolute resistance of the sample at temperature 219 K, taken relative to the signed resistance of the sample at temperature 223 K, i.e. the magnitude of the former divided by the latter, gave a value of 1.04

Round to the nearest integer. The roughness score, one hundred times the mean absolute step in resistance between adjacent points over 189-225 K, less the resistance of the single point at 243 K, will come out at 1171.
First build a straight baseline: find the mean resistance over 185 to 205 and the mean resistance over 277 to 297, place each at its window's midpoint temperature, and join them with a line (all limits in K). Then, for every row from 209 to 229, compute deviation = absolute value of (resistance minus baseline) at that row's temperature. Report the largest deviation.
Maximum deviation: 25.9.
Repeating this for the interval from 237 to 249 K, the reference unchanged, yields 20.7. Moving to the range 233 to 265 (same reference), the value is 20.7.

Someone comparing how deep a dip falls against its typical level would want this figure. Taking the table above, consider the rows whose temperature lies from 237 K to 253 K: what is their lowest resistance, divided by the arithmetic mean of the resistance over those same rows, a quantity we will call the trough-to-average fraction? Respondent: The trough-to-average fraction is 0.965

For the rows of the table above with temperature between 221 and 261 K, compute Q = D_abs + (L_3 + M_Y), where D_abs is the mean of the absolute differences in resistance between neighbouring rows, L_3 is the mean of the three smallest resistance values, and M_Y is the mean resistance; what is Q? 689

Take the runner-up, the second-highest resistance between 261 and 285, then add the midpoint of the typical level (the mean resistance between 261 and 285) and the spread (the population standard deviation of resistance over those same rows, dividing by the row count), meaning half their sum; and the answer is 494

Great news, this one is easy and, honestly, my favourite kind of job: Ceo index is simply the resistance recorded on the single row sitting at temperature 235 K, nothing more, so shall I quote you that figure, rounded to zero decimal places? 372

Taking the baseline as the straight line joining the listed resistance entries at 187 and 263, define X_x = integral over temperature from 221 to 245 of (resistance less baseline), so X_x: -304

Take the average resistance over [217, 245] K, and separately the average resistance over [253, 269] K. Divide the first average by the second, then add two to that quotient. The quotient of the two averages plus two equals 3.10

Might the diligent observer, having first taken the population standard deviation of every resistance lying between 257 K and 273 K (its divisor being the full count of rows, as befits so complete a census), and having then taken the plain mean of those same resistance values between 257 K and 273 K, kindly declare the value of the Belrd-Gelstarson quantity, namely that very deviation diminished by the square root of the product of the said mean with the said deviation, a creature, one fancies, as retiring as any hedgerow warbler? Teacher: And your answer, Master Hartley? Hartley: -42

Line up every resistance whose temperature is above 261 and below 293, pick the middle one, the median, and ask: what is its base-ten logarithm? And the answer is 2.47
